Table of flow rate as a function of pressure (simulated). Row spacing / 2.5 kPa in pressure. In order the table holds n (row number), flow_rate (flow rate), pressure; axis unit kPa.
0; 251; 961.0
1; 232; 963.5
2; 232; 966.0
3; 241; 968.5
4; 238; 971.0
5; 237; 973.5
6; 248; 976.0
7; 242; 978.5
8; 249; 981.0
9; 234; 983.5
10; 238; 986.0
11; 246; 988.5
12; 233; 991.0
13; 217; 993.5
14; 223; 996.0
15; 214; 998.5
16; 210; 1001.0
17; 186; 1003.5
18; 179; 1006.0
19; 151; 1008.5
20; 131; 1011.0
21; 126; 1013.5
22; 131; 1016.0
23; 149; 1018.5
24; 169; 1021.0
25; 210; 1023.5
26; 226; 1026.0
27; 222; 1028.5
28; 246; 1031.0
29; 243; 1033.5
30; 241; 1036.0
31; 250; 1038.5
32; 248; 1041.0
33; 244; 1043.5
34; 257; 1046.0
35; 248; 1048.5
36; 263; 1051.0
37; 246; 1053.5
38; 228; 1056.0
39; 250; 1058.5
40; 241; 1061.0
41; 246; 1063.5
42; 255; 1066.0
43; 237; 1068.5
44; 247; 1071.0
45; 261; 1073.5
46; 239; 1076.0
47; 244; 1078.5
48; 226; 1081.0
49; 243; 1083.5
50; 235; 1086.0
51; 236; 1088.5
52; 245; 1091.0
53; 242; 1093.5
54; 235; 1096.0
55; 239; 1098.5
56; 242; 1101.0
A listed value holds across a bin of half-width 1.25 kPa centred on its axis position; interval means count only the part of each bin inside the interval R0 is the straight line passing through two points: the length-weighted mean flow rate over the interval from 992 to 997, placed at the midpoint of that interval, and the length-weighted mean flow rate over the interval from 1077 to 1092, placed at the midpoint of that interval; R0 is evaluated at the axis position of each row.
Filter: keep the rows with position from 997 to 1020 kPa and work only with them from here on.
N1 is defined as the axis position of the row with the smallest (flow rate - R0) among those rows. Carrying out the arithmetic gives 1013.5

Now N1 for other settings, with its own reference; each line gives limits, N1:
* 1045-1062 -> 1056.0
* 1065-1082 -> 1081.0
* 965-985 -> 983.5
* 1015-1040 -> 1016.0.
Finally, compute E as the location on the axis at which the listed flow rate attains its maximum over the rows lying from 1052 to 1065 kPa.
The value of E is 1058.5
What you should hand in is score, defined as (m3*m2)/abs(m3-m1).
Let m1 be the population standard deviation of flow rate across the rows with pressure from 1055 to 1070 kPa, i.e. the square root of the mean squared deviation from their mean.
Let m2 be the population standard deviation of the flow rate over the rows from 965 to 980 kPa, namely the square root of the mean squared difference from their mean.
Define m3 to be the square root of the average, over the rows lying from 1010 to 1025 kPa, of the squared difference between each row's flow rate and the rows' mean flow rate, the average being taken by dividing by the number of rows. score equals 7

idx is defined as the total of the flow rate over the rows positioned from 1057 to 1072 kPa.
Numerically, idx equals 1476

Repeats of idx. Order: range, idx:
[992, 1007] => 1229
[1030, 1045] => 1472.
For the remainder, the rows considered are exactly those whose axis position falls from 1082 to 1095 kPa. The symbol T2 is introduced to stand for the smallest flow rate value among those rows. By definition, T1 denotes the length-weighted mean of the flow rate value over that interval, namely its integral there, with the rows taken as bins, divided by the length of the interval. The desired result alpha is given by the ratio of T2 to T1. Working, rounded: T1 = 240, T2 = 235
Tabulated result 0.980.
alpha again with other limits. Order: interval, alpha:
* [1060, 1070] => 0.968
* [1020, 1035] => 0.766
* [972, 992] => 0.967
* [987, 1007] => 0.836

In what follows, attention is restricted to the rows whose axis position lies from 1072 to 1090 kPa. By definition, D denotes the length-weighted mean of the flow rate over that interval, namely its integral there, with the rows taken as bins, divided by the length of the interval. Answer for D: 241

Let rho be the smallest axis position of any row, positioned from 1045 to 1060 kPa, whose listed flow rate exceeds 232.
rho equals 1046.0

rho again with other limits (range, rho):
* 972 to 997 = 973.5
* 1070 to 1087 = 1071.0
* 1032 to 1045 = 1033.5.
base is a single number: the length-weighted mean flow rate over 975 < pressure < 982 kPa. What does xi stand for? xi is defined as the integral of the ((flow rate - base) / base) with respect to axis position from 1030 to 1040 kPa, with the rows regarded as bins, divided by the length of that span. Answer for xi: 0.00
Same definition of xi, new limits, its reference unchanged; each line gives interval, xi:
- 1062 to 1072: 0.00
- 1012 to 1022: -0.42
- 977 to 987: -0.02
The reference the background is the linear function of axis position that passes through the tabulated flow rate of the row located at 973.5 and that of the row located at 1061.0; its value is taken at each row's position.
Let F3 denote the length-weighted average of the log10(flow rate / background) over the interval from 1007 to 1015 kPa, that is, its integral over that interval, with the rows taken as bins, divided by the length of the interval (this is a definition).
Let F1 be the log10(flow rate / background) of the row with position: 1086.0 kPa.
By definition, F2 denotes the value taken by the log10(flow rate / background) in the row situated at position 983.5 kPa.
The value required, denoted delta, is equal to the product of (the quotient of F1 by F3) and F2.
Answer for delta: 0.00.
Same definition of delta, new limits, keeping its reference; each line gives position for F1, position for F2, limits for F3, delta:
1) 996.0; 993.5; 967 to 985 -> 0.16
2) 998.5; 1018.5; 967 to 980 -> 1.27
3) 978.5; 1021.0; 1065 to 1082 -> -0.30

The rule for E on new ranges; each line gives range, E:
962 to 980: 976.0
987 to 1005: 988.5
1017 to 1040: 1038.5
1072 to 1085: 1073.5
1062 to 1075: 1073.5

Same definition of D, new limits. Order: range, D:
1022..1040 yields 233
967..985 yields 241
